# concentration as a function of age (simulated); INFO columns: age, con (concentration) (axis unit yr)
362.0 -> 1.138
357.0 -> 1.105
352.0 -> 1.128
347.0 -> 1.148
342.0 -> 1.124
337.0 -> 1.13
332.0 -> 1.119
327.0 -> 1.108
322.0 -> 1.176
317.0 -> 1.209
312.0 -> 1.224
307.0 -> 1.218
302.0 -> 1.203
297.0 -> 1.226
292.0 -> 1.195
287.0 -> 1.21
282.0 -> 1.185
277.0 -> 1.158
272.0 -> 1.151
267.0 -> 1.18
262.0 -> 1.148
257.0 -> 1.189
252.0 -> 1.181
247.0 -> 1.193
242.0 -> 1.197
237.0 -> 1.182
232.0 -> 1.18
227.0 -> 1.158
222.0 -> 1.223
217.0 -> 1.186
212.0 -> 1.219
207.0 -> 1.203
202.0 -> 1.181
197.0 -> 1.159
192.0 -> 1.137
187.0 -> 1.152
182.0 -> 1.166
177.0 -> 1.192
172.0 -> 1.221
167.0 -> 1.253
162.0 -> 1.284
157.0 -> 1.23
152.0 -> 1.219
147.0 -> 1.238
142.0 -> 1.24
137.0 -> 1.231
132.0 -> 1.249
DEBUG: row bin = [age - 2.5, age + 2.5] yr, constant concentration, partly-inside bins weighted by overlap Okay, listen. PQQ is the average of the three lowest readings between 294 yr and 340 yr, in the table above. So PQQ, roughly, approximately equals 1.12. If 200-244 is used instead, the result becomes 1.17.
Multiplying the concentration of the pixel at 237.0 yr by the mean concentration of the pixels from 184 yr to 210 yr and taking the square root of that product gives 1.17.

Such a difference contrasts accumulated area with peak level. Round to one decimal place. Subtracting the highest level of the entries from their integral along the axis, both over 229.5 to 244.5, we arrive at 16.6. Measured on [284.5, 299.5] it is 16.9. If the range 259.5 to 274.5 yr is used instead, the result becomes 16.2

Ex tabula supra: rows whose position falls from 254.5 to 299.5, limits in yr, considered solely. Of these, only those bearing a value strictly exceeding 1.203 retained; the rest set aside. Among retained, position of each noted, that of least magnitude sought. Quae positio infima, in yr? 287.0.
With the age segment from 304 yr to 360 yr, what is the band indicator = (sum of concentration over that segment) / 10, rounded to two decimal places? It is 1.27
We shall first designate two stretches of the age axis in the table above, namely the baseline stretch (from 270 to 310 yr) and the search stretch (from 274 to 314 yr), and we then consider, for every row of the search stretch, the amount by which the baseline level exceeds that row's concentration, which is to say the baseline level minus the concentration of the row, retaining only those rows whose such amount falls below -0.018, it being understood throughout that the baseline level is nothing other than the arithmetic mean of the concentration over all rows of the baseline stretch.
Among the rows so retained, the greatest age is 312.0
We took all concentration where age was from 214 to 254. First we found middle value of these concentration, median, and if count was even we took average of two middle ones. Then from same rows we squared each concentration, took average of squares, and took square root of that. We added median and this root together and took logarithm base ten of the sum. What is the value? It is 0.375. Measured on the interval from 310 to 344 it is 0.359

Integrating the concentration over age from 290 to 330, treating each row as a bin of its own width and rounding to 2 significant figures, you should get 48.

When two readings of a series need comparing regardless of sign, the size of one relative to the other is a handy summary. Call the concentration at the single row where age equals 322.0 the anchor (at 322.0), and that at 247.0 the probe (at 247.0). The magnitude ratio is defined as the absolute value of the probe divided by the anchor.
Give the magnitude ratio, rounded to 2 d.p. 1.01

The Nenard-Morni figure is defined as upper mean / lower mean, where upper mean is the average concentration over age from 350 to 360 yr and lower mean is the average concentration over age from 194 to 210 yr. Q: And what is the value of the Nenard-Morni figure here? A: 0.95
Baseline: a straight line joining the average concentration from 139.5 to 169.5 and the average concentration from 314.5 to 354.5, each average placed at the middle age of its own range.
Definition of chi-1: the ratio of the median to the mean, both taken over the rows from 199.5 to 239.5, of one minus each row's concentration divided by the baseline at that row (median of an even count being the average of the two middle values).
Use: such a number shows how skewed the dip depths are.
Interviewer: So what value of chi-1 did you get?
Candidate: 1.1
